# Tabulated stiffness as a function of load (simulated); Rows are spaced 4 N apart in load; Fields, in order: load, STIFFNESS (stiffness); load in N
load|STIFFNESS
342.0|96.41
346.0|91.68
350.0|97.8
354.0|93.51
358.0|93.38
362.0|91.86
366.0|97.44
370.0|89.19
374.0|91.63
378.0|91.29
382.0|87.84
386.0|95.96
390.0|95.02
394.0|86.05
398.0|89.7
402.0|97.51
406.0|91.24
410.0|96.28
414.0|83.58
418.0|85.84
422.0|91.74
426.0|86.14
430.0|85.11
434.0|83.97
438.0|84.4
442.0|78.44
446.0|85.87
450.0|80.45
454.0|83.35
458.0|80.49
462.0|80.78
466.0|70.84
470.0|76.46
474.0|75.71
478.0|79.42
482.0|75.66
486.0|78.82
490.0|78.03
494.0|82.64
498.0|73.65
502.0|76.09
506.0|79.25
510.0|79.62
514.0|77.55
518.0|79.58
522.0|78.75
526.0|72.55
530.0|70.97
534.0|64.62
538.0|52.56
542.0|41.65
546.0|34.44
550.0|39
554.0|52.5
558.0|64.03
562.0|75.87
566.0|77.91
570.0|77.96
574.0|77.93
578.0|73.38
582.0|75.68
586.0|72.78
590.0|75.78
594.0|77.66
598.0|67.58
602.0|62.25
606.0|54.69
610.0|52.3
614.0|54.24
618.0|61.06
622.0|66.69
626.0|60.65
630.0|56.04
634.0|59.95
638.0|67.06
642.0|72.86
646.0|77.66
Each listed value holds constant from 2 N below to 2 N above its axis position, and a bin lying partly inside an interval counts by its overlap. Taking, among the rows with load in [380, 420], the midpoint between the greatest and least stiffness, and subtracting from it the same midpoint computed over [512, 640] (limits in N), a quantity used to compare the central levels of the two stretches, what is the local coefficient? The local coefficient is 34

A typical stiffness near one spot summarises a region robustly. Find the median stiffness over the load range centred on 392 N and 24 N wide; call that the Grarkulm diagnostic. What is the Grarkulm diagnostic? 92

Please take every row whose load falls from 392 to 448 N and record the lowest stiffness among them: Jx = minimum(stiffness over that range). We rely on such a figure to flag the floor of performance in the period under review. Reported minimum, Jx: 78.44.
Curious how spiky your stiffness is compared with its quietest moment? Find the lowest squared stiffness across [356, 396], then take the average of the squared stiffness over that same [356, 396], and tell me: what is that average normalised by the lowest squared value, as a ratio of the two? 1.14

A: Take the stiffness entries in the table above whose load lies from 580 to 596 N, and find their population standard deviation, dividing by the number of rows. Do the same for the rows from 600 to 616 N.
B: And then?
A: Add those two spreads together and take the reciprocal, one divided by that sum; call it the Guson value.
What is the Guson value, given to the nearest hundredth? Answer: 0.18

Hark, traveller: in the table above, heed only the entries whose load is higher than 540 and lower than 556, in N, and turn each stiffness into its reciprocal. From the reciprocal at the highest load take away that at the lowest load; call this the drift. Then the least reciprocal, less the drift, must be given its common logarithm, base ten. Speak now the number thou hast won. -1.62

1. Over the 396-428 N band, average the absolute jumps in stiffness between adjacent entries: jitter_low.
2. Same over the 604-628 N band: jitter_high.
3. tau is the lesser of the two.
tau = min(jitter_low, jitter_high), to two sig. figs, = 4.6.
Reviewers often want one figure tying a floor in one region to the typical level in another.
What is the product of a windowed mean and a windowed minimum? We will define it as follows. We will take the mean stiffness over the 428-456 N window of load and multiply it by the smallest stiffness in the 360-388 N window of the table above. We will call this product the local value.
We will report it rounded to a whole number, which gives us 7298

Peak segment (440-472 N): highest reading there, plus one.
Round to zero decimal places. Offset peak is 87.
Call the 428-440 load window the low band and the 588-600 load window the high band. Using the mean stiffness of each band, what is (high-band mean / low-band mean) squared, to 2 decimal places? 0.76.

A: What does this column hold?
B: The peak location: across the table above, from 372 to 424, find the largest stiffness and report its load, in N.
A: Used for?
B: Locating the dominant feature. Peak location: 402.0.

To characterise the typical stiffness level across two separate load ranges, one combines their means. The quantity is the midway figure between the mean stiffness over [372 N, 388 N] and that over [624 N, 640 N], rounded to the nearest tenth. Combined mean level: 76.3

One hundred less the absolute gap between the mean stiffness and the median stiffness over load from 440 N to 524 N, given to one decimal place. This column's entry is 99.8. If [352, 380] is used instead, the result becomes 99.2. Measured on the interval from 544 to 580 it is 90.3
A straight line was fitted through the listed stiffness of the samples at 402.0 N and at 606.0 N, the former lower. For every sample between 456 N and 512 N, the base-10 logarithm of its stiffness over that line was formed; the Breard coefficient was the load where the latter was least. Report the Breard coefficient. 466.0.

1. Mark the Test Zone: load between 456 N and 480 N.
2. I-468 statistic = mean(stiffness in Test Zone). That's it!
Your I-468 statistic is 77.3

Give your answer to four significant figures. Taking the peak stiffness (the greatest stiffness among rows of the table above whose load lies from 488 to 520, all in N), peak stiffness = 82.64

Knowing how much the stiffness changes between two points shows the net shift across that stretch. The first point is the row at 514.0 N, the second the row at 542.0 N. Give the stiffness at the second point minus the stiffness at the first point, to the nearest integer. -36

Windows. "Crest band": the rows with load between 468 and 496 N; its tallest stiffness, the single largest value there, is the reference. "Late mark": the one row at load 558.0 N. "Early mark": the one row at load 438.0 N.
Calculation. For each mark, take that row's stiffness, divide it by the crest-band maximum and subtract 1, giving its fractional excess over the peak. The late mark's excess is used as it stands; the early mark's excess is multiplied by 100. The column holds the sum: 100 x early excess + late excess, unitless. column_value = 2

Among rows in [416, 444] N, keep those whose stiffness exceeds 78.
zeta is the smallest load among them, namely 418.0 N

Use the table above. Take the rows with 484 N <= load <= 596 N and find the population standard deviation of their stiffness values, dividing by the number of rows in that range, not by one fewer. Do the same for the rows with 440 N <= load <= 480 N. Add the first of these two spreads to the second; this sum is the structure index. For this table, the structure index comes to 17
